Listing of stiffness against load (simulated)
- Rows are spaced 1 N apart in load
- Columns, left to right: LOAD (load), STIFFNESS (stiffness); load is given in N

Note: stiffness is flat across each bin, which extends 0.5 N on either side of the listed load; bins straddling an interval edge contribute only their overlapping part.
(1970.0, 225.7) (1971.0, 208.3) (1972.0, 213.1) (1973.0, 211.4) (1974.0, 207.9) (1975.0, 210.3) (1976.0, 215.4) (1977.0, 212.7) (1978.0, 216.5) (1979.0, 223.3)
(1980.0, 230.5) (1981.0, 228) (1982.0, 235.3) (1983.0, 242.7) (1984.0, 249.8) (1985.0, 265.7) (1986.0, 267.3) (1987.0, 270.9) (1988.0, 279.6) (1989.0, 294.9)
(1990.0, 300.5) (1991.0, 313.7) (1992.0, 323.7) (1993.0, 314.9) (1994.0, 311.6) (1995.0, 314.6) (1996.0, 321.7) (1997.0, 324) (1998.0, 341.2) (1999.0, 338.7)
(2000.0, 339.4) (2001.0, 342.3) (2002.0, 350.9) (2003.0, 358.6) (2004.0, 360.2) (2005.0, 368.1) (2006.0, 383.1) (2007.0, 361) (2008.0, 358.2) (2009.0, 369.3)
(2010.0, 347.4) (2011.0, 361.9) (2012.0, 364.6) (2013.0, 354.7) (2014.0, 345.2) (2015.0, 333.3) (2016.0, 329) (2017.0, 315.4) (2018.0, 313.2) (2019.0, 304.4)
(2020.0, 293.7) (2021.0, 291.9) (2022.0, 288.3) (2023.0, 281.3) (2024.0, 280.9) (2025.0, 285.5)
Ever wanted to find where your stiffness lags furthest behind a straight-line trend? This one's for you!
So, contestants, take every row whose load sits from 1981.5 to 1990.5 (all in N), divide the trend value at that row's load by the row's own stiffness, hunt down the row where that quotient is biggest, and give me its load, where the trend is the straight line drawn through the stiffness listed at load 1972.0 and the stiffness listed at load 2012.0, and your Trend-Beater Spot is 1982.0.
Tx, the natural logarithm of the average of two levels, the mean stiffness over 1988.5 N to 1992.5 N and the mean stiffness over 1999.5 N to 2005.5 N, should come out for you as 5.80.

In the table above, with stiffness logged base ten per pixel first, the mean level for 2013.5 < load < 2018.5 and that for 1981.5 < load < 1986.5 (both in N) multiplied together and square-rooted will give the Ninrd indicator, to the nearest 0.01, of 2.46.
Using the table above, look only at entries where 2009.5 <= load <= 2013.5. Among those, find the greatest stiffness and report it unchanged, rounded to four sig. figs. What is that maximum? 364.6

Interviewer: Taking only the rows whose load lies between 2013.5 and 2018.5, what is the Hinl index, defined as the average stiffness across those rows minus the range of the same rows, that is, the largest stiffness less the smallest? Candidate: 295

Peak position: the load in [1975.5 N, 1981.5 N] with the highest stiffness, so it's 1980.0 N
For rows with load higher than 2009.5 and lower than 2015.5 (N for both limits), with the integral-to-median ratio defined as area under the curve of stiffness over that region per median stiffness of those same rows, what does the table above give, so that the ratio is 6.00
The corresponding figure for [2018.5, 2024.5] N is 6.00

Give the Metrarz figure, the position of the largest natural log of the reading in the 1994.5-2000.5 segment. 1998.0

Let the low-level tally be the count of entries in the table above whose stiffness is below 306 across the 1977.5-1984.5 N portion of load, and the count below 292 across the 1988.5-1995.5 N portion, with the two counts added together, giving 7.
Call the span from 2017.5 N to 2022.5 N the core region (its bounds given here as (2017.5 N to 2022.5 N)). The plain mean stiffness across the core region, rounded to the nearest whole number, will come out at 298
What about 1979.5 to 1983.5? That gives 234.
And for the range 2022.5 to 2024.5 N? 281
